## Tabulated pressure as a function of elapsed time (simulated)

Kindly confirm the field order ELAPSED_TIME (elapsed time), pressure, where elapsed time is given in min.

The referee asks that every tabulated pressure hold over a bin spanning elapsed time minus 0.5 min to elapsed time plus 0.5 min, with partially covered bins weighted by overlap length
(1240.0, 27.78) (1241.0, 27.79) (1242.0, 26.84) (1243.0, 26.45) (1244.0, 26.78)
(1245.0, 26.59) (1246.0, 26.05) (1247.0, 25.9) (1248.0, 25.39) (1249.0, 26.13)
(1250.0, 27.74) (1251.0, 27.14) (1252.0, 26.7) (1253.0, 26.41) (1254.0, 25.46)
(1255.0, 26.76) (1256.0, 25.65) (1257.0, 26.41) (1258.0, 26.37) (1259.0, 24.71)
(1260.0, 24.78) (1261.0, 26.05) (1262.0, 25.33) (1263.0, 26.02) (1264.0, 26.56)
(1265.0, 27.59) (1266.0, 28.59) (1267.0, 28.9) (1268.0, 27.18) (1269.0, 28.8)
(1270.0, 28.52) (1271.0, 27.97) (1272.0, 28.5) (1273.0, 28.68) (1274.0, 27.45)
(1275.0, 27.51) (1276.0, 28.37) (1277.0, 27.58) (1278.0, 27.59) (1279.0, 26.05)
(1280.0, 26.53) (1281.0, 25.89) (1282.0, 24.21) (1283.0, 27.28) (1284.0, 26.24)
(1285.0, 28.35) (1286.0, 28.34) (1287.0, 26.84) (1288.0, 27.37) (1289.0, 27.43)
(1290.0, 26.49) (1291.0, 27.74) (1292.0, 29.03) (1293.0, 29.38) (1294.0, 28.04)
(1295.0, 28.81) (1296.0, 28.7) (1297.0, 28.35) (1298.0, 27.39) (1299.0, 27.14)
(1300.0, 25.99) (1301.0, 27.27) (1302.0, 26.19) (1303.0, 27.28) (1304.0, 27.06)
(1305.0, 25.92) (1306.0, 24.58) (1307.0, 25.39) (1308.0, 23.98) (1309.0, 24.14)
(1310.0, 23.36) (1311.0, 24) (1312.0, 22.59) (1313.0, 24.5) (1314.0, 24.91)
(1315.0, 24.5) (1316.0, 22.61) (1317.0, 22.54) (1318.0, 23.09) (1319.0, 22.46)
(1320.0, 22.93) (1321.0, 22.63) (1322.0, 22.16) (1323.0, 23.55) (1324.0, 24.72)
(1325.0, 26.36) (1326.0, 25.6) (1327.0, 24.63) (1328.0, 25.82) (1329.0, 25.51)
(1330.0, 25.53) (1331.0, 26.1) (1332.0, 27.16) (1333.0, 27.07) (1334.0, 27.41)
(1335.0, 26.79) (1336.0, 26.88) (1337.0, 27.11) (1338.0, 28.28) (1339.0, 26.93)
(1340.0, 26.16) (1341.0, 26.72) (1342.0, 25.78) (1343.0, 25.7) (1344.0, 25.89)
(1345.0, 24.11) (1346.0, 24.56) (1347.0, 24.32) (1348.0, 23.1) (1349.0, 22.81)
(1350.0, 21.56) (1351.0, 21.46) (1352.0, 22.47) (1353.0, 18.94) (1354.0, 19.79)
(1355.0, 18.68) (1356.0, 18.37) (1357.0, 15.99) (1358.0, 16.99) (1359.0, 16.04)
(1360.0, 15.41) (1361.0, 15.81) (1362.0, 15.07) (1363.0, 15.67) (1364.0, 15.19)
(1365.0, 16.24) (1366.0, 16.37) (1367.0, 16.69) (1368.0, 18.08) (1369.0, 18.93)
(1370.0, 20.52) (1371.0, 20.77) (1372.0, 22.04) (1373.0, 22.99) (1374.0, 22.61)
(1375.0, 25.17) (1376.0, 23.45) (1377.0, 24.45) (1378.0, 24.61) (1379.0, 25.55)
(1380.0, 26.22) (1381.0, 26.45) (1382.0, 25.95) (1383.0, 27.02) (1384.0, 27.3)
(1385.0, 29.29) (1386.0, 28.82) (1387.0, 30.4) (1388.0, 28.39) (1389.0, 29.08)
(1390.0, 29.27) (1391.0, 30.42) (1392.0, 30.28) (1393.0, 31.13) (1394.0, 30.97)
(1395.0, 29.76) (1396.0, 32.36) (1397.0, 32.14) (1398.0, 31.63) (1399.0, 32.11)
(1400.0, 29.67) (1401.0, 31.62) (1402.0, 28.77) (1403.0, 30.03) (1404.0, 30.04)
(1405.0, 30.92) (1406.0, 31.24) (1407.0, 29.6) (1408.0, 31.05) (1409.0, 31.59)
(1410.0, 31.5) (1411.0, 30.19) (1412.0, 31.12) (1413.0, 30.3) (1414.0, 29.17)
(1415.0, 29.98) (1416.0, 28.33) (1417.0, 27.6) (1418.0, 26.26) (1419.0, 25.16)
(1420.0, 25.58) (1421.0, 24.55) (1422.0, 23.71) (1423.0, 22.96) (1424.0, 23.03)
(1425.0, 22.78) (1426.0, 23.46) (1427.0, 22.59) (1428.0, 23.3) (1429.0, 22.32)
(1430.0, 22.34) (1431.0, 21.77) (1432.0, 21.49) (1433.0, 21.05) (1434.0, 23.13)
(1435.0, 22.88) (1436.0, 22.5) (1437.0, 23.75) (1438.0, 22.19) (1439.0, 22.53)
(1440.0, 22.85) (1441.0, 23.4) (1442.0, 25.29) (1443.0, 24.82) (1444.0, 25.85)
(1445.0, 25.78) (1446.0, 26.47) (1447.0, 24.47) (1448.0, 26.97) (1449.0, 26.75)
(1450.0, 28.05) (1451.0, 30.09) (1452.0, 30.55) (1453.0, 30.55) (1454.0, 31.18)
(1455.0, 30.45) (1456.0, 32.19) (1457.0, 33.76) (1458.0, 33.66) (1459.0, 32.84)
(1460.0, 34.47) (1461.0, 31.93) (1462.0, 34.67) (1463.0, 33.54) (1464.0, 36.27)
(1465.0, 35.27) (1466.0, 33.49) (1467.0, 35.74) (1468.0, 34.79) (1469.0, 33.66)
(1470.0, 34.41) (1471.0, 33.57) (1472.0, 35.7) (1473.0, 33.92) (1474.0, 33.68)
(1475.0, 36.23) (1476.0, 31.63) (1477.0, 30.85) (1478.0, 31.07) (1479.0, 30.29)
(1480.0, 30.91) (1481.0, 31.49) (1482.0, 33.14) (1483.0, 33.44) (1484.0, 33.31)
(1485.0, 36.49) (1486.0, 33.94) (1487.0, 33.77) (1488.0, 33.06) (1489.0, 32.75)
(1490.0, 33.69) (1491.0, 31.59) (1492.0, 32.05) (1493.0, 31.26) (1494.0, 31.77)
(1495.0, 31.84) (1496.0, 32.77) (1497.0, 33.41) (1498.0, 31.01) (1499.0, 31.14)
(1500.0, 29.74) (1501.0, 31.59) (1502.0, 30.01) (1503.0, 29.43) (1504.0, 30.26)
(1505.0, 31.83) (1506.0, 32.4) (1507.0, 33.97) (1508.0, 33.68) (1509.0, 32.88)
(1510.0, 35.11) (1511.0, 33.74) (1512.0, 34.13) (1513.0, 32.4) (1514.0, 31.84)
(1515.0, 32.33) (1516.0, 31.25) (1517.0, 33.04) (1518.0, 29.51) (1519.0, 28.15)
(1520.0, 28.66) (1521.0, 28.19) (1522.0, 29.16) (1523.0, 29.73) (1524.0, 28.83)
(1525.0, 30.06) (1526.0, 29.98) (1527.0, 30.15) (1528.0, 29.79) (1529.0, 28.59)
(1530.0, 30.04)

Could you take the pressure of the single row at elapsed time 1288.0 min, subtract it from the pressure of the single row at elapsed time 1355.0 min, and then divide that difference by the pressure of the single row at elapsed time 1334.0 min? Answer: -0.32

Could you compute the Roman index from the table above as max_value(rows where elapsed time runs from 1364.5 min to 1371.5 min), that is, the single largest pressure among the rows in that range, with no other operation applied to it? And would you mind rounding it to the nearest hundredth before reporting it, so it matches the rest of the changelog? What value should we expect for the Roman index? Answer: 20.77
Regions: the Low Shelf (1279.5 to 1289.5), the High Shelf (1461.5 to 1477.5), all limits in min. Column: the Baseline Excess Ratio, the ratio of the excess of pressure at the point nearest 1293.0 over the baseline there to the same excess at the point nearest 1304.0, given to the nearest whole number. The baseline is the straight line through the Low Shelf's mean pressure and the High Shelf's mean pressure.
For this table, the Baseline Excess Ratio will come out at -4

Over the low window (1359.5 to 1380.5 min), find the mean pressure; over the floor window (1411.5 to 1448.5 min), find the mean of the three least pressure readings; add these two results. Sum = 42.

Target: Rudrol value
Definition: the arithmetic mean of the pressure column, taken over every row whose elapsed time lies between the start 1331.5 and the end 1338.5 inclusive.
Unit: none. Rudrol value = 27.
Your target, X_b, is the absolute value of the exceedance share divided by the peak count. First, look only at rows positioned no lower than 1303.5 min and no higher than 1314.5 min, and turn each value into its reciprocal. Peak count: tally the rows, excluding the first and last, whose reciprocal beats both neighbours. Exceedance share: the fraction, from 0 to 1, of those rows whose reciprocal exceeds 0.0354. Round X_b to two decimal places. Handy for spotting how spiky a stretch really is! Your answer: 0.25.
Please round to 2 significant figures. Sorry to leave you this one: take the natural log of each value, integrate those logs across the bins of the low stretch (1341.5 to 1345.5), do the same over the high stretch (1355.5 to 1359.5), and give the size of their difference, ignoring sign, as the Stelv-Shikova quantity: 1.6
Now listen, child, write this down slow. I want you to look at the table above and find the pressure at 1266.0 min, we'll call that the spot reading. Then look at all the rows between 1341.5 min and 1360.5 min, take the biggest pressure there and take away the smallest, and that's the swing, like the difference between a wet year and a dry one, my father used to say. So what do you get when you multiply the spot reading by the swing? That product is 300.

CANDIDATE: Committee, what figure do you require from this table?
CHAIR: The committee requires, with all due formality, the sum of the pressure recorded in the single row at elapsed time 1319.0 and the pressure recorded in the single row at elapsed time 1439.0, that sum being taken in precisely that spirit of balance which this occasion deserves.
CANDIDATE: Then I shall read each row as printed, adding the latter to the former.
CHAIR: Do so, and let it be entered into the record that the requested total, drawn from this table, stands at 45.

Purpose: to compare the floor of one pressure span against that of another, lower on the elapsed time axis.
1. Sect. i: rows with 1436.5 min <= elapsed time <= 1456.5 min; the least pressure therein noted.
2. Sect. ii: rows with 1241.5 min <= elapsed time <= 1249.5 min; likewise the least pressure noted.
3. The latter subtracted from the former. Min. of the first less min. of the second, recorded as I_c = -3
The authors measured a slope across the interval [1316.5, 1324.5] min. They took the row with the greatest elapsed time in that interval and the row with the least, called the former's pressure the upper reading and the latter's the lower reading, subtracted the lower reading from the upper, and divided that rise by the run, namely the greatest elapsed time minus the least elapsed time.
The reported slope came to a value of 0.3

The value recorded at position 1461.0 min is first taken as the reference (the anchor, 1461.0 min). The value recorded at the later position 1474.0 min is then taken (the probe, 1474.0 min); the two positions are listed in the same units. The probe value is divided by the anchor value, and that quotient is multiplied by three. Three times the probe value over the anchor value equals 3.2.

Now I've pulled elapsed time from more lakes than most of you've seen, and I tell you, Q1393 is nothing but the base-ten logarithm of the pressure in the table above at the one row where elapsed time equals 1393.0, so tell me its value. 1.49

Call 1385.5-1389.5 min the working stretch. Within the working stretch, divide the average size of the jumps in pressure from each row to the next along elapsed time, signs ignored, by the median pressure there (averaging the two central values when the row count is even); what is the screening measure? 0.049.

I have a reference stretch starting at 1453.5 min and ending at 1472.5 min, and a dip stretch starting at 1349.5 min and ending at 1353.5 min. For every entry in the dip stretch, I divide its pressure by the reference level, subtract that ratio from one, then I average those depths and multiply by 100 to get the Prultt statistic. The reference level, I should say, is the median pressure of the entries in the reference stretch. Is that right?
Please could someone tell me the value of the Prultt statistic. 37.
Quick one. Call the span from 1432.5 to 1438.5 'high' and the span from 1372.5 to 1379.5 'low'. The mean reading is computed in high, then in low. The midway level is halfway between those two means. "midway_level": 23.4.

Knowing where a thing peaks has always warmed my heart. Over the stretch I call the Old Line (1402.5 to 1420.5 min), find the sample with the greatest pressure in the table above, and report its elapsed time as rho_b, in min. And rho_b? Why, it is 1409.0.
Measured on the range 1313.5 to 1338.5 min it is 1338.0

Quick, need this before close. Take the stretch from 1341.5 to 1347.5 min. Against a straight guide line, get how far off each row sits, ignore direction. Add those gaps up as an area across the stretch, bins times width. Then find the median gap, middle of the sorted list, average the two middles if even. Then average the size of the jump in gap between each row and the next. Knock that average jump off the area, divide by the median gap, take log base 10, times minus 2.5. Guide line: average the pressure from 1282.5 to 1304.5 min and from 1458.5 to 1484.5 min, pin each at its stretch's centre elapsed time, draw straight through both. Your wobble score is -1.9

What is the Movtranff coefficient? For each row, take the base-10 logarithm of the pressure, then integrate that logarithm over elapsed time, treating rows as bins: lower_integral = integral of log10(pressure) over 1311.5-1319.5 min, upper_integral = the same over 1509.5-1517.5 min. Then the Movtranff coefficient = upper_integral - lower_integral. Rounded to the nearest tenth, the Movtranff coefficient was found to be 1.2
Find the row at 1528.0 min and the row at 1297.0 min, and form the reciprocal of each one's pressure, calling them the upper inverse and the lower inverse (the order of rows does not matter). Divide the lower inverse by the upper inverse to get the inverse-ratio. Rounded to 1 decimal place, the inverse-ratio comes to 1.1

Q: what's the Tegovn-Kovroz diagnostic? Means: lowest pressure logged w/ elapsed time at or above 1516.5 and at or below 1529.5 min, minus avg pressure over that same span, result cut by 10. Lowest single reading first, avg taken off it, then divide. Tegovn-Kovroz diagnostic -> -0.14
